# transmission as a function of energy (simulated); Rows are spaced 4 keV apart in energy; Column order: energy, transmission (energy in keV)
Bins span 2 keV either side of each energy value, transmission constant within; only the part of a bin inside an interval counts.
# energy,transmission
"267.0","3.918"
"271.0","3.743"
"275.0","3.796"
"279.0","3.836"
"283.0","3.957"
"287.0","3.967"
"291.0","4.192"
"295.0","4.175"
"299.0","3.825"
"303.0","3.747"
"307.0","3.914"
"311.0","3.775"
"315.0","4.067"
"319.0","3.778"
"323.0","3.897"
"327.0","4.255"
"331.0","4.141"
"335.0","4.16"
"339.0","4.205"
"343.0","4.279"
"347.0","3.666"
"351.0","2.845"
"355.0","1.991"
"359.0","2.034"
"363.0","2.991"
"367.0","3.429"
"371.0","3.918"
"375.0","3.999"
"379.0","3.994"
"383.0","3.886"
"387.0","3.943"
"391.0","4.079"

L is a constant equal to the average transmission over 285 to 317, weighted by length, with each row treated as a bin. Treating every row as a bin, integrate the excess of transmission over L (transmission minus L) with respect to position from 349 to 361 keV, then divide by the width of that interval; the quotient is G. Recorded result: -1.67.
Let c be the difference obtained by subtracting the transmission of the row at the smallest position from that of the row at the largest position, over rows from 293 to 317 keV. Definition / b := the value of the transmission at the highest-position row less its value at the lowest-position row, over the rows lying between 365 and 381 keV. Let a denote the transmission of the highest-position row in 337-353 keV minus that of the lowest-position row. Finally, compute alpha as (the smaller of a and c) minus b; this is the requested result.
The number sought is -1.9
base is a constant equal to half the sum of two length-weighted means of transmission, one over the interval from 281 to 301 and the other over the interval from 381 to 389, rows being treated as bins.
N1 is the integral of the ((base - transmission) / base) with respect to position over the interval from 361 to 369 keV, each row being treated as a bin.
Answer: 1.5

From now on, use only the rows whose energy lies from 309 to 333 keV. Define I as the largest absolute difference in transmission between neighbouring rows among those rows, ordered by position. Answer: 0.36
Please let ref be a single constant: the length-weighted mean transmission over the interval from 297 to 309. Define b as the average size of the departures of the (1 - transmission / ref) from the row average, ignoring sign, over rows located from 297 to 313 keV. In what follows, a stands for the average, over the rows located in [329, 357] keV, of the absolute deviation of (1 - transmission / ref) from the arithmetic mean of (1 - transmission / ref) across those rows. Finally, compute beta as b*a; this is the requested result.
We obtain 0.003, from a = 0.18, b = 0.01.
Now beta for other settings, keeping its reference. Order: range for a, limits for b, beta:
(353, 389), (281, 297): 0.005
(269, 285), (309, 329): 0.001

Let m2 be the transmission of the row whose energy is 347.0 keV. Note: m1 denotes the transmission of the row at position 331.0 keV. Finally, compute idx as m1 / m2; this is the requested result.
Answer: 1.13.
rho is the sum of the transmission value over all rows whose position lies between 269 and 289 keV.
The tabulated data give 19.3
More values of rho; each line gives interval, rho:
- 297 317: 19.3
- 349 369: 13.3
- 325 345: 21.0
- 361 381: 18.3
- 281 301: 20.1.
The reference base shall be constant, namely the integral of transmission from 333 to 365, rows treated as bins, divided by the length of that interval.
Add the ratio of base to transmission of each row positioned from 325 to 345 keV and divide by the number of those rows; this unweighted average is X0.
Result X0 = 0.78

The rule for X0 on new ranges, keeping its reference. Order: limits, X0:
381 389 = 0.84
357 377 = 1.06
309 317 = 0.84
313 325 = 0.84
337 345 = 0.77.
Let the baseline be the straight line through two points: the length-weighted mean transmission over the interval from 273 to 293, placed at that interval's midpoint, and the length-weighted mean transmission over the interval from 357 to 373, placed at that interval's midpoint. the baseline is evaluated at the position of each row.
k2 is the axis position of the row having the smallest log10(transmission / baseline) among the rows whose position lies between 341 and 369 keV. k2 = 355.0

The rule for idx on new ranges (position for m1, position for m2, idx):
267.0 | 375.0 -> 0.98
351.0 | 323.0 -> 0.73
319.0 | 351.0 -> 1.33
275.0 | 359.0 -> 1.87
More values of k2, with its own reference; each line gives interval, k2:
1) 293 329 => 303.0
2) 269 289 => 271.0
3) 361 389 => 363.0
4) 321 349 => 323.0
